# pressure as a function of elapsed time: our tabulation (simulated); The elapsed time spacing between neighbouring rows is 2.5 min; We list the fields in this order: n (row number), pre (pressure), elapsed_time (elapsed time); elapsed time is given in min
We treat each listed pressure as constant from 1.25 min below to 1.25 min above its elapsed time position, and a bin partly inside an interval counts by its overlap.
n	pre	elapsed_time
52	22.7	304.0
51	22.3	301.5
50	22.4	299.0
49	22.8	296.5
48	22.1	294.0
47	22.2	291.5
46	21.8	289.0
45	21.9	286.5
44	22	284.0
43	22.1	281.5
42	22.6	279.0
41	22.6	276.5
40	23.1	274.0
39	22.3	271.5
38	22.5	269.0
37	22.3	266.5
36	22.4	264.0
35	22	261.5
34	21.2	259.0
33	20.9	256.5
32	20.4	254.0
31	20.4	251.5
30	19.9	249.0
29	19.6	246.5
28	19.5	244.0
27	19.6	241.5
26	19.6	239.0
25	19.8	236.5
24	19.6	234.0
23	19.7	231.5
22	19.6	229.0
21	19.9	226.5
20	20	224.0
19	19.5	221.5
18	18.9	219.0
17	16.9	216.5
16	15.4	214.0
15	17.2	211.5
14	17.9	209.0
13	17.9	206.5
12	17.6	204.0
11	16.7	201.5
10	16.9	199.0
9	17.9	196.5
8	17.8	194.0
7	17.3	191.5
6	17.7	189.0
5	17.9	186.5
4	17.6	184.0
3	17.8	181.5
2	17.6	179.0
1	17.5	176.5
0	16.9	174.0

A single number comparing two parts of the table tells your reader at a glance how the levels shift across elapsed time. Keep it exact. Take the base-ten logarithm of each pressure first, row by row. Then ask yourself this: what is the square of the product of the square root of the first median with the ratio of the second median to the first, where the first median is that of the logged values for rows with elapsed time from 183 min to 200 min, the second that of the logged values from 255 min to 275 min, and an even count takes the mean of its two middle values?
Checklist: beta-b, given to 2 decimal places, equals 1.46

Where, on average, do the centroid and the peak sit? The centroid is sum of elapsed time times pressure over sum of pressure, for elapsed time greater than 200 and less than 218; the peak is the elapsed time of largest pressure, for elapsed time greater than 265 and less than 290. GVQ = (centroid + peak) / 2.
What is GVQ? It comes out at 241.5 min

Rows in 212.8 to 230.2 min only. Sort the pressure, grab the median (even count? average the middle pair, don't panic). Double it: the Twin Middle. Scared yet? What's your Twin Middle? 39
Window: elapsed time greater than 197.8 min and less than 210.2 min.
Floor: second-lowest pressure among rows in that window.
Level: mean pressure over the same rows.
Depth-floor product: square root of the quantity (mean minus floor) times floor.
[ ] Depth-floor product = 2.9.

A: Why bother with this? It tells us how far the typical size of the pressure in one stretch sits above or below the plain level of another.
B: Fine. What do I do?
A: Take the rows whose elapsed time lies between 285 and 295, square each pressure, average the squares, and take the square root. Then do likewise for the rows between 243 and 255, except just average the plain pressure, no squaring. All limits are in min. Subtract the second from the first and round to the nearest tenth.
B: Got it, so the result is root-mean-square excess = 2.0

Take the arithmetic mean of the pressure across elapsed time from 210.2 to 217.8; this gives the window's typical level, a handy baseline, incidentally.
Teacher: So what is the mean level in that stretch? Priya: 16.5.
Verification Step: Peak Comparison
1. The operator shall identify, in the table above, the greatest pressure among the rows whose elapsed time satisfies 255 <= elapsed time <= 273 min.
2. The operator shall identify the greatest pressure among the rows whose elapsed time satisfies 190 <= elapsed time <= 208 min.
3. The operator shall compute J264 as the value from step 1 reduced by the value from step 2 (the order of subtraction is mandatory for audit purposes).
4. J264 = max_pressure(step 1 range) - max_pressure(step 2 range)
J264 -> 4.6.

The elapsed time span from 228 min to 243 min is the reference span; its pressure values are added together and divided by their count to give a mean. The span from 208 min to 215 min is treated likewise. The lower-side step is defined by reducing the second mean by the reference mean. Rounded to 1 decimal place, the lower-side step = -2.8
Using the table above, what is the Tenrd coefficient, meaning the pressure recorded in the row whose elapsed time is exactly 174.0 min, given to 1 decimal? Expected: 16.9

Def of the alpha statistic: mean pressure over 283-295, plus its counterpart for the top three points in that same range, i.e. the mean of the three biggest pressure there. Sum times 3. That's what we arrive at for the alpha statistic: 132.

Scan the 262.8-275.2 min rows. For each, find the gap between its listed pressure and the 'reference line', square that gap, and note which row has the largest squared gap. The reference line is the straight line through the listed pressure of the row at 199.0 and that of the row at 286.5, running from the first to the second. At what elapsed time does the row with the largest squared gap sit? 274.0 min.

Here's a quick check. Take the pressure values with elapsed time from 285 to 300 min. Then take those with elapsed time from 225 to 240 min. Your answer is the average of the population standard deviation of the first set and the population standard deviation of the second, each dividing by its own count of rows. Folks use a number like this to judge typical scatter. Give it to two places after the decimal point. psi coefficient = 0.22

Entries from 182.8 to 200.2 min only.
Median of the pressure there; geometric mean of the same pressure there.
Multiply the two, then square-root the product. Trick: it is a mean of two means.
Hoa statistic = 18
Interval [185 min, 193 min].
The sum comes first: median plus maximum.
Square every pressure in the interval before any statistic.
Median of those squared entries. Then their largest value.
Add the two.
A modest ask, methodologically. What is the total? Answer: 634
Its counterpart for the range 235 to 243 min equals 776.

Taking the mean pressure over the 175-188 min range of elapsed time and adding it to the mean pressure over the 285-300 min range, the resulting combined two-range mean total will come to 39.9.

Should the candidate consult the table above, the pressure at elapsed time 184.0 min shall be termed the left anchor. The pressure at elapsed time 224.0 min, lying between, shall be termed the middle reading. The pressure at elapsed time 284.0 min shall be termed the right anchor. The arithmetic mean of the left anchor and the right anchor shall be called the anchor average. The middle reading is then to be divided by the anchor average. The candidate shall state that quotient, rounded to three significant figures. 1.01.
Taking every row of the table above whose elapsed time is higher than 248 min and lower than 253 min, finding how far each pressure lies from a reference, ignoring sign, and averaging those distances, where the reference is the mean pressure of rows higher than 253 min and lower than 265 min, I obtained 1.2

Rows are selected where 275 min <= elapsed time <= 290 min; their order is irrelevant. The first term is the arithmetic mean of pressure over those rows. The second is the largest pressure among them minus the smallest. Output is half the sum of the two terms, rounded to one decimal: 11.5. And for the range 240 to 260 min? 10.9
